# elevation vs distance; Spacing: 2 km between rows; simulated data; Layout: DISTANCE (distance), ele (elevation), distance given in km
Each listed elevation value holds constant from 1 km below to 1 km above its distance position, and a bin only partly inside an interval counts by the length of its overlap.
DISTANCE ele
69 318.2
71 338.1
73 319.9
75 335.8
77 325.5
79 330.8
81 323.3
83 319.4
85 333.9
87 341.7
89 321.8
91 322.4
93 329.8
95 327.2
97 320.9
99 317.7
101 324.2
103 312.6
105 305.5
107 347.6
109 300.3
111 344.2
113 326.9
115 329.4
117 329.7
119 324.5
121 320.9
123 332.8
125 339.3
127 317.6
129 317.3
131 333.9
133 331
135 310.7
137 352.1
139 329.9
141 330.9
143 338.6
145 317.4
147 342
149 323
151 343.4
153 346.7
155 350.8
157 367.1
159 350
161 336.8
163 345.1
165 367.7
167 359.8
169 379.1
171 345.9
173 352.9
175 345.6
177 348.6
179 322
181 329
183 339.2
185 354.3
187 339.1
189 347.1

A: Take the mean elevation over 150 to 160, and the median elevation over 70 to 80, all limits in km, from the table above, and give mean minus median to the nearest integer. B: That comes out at 21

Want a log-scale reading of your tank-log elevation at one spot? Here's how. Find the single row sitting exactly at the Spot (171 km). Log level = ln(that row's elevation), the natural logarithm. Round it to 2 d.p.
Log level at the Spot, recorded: 5.85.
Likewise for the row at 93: 5.80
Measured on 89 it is 5.77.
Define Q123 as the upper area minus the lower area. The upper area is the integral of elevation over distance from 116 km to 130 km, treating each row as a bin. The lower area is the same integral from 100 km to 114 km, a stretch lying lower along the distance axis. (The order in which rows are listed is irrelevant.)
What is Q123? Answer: 42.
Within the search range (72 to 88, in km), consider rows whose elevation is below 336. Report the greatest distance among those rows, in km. 85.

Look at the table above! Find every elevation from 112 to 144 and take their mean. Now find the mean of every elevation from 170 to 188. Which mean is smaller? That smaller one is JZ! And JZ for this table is 329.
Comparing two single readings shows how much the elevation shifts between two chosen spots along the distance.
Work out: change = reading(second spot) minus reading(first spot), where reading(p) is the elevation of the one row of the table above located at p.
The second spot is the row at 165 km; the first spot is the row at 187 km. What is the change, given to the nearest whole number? 29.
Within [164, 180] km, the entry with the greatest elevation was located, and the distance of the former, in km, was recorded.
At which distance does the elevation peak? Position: 169 km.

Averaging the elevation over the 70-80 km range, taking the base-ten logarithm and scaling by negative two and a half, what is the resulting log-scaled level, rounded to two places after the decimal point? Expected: -6.30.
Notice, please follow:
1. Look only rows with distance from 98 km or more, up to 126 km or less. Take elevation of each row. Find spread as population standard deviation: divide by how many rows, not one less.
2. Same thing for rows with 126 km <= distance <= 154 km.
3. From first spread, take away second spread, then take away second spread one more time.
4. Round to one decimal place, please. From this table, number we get -11.2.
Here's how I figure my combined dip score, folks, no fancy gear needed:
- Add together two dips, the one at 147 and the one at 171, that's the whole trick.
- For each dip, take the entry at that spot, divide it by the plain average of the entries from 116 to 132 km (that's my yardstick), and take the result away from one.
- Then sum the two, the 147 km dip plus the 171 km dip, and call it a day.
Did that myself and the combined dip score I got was -0.10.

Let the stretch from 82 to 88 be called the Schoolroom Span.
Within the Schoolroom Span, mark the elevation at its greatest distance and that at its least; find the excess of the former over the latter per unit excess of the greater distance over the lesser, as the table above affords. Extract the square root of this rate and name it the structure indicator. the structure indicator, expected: 2.4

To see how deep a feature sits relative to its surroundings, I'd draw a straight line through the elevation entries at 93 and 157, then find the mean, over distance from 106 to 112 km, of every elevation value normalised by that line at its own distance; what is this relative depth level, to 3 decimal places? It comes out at 0.975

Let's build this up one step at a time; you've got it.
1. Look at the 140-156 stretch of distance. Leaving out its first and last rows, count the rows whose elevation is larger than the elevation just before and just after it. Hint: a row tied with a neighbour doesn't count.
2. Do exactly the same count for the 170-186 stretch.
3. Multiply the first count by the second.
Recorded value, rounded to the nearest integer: 4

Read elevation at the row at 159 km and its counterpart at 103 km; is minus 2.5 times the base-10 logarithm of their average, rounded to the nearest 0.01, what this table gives -6.30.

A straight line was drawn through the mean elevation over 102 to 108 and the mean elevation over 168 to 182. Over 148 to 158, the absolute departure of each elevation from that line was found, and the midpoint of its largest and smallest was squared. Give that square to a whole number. 268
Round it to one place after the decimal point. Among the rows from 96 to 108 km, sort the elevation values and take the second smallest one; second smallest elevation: 312.6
